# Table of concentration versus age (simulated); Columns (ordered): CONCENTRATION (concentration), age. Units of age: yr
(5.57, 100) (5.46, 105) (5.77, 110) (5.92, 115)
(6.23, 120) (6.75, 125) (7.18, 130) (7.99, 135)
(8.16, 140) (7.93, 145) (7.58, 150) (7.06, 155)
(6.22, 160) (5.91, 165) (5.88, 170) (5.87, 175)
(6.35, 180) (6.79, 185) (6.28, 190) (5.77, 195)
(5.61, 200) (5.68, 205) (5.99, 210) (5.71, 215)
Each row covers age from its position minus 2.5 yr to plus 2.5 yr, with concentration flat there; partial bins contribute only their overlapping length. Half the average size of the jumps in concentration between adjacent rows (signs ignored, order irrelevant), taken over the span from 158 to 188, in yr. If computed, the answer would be 0.13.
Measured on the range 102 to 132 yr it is 0.17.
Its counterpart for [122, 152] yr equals 0.20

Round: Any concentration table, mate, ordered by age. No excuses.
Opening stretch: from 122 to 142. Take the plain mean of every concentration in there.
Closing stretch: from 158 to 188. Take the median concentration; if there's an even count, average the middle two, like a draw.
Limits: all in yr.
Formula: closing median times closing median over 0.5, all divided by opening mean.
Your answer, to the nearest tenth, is 9.8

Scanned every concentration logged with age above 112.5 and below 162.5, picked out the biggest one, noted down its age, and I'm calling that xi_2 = 140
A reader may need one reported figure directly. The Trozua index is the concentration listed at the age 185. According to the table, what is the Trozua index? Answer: 6.79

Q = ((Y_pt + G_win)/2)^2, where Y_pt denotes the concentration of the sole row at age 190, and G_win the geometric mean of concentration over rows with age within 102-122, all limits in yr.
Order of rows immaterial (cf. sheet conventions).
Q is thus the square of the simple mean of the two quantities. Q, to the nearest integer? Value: 37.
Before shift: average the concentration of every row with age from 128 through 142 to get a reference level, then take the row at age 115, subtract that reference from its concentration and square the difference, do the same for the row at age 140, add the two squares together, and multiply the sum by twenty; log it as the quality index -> 72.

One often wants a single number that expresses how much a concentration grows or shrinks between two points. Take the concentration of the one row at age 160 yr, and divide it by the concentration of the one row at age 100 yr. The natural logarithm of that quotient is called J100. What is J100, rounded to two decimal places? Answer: 0.11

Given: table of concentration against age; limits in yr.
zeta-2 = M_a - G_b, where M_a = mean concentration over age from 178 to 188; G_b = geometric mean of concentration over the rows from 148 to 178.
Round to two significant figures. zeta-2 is 0.18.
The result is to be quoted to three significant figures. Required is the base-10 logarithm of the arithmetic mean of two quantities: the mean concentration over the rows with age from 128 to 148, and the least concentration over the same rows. 0.875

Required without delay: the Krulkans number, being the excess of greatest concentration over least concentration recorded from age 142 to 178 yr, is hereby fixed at 2.1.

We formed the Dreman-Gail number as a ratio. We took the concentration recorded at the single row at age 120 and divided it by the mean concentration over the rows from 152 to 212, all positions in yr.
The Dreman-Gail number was 1.02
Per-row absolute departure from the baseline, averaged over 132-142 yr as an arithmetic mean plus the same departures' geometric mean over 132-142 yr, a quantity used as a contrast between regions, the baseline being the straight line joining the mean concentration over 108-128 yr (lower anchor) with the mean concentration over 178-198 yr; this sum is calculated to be 4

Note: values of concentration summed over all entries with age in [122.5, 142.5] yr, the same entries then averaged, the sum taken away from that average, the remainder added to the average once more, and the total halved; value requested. -7.52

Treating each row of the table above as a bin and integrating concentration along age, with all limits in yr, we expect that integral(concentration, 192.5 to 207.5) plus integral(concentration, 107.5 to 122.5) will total 175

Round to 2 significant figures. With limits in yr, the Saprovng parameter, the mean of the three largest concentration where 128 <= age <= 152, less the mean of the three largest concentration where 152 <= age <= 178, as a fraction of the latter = 0.25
